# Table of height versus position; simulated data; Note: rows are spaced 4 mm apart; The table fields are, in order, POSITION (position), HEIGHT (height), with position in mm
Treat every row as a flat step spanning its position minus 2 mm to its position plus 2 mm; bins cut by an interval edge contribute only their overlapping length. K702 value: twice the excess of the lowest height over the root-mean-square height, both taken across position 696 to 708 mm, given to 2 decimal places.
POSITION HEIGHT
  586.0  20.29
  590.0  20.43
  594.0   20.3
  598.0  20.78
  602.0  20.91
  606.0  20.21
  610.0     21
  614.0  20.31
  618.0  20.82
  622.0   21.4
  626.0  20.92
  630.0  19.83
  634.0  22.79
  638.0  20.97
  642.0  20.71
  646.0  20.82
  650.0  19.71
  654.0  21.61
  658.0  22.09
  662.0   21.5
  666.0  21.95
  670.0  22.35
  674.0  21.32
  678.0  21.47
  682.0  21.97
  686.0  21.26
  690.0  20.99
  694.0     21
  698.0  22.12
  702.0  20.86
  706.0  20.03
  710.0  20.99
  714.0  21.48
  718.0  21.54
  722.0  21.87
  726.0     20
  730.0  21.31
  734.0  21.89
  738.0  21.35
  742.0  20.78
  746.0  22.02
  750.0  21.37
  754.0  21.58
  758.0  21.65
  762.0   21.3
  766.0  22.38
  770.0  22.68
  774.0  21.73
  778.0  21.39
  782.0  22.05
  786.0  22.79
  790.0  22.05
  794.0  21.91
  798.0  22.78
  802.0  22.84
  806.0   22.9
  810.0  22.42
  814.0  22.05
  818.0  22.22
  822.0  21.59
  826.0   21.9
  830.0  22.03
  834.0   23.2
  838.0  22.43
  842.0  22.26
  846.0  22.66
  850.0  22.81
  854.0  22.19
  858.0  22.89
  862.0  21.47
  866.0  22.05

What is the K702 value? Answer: -1.98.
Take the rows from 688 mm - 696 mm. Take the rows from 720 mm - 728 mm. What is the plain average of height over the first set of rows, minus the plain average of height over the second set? 0.1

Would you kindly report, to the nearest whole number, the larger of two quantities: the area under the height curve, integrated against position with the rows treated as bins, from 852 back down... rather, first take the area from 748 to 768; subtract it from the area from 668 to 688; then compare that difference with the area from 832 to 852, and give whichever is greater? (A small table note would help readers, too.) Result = 453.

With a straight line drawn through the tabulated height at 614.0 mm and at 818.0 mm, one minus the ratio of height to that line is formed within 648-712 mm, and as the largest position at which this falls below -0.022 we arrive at 698.0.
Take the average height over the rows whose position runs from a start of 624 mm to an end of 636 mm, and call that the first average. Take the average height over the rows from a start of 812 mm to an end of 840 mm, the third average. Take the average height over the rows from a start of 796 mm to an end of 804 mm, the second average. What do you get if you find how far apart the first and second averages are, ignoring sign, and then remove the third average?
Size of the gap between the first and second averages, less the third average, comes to -20.6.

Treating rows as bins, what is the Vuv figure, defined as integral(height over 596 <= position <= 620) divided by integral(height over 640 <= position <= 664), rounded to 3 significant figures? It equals 0.981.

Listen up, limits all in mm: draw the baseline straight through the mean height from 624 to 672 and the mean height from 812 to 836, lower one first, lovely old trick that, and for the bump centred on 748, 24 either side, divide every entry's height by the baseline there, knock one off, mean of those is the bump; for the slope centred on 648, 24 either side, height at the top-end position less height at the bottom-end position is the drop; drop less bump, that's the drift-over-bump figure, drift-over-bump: 1.4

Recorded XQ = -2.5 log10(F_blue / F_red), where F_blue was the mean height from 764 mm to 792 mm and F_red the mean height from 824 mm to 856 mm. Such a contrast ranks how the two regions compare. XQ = 0.014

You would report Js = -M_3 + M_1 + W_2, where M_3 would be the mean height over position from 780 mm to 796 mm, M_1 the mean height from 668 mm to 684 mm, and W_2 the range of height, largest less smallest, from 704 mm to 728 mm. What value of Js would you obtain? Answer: 1.4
